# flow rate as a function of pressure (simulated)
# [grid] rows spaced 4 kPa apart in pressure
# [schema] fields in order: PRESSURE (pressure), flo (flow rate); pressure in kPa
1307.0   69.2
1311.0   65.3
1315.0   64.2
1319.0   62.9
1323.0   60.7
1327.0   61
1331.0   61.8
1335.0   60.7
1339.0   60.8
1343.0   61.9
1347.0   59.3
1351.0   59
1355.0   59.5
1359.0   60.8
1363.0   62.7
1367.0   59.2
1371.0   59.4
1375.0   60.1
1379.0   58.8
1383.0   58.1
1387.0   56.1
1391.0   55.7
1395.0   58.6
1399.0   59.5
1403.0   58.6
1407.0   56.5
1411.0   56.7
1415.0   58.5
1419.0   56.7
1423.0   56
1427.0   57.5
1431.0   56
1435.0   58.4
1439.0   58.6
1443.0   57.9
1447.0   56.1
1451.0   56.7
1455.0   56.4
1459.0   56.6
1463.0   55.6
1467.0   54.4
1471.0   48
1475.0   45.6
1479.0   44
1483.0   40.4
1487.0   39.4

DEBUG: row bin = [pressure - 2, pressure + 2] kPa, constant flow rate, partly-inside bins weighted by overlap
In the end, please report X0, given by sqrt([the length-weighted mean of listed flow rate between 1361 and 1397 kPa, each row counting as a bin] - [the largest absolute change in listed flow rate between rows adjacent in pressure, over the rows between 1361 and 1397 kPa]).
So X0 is 7.43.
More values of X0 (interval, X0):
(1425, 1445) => 7.44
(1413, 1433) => 7.43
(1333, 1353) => 7.60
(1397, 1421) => 7.46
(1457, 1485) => 6.54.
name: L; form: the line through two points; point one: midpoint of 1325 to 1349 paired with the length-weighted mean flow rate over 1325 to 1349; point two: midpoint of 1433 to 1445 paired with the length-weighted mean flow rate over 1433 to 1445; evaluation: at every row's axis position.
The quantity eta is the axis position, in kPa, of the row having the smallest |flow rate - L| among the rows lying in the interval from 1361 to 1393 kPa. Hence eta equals 1375.0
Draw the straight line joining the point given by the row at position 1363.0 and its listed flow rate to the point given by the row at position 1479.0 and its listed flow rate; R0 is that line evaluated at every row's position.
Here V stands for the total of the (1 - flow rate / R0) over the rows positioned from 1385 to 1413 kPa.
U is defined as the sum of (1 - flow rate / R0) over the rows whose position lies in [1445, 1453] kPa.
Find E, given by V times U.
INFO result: 0.02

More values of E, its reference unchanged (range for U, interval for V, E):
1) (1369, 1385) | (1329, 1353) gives 0.05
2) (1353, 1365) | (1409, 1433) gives -0.04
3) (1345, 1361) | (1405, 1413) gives -0.01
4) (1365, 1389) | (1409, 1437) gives -0.10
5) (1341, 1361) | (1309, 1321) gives 0.09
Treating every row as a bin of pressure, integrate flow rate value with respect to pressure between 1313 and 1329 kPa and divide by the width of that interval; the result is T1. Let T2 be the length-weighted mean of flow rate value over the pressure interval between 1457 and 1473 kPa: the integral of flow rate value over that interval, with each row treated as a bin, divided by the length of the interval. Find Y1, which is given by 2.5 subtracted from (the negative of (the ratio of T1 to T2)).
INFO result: -3.66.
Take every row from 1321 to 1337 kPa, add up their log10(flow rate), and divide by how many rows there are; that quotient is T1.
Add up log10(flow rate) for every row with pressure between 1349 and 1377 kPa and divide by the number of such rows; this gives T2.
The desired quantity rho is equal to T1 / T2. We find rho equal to 1.00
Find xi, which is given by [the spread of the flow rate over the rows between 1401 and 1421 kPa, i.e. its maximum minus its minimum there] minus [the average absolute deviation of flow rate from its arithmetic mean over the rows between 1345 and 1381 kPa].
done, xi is 1.2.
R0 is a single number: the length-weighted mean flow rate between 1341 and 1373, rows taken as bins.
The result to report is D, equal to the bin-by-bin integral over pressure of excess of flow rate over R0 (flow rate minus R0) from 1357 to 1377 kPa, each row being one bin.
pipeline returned 4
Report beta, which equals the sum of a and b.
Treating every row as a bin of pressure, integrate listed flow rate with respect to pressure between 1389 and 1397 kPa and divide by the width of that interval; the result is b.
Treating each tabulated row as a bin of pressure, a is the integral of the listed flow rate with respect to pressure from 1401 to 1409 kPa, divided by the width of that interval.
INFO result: 115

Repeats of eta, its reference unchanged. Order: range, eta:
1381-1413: 1399.0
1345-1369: 1359.0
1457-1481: 1459.0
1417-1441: 1435.0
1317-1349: 1339.0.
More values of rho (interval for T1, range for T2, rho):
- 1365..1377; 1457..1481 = 1.04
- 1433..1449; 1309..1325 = 0.98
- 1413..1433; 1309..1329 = 0.98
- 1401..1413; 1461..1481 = 1.04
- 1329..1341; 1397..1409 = 1.01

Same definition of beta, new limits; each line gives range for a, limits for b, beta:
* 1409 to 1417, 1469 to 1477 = 104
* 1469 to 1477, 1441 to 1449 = 104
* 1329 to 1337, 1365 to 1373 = 121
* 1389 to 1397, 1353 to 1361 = 117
